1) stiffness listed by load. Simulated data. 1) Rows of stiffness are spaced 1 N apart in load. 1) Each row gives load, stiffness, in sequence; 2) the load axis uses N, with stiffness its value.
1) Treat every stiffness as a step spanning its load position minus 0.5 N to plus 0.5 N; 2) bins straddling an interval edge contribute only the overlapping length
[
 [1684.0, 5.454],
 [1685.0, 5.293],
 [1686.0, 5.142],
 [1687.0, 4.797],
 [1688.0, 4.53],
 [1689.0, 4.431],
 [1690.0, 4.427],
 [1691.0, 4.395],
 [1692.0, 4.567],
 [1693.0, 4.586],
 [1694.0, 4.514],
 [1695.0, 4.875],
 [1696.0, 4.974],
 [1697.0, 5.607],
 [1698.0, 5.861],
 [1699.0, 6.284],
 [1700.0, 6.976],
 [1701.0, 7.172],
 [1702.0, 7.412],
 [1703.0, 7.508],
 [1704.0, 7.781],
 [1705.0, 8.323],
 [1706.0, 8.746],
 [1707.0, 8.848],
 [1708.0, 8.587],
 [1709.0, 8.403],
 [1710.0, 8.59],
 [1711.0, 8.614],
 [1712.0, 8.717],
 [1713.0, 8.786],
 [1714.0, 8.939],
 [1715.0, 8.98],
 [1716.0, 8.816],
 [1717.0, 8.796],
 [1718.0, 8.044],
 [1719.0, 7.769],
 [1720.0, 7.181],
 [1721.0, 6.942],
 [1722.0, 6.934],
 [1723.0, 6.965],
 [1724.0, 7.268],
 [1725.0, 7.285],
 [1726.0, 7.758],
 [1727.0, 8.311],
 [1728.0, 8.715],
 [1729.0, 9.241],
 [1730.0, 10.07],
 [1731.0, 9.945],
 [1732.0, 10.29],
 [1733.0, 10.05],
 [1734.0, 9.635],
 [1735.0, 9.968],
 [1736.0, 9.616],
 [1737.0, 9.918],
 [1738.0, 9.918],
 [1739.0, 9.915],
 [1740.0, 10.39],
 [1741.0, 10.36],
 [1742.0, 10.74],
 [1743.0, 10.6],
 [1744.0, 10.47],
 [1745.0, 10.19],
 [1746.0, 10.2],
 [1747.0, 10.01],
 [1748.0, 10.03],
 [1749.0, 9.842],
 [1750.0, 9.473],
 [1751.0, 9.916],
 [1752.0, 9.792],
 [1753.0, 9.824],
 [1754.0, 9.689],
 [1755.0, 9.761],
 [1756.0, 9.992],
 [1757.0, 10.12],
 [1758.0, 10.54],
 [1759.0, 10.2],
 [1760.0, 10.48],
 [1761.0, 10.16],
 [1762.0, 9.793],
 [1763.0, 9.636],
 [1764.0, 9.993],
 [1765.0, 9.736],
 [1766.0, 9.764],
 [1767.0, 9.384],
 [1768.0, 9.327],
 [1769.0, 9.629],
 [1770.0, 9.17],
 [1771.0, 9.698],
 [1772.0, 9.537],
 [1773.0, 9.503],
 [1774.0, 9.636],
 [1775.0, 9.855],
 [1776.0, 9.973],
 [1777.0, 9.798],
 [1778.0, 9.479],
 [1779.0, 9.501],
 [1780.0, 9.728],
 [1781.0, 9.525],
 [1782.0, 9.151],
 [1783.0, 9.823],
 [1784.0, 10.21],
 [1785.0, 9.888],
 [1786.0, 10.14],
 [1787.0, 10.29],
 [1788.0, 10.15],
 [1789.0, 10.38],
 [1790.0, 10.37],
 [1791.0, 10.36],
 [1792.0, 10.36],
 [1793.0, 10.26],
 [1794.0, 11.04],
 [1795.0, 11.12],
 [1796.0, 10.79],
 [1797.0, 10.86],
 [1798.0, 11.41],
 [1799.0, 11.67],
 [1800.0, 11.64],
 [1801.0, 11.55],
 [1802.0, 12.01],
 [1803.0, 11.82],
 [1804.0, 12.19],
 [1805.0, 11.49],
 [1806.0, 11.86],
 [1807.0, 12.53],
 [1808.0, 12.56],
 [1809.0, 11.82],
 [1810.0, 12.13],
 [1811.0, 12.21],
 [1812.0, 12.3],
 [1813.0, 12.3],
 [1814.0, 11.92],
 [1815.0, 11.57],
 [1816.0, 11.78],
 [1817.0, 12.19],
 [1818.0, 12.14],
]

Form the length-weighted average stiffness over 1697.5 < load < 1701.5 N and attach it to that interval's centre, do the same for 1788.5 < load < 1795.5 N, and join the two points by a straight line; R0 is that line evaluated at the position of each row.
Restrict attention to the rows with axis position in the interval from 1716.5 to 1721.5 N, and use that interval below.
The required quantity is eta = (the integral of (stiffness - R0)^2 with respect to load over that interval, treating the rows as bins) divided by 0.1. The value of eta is 31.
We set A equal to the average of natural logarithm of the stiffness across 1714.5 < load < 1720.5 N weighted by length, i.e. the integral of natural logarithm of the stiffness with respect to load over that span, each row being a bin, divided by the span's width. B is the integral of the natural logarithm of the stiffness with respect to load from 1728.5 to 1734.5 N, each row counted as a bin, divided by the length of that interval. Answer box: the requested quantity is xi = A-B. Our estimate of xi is -0.2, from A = 2.11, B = 2.29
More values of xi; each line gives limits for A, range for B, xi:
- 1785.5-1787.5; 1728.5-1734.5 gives 0.0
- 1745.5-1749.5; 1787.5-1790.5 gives 0.0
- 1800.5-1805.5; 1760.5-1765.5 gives 0.2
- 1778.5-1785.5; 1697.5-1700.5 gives 0.4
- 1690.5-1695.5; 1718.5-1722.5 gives -0.5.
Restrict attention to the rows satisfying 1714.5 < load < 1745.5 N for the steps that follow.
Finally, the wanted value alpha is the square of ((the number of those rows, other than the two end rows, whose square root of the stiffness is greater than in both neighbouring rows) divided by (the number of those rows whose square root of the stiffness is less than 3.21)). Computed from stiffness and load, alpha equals 0.037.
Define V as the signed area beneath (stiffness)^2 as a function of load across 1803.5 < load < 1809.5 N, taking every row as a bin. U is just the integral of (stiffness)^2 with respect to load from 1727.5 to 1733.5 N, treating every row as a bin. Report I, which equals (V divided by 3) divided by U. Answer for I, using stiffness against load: 0.5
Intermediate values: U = 569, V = 876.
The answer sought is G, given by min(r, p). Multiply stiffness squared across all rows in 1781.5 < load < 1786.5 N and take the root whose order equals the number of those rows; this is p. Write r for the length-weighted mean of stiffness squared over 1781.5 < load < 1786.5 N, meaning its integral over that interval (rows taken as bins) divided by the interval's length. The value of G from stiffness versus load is 97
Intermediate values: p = 97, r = 97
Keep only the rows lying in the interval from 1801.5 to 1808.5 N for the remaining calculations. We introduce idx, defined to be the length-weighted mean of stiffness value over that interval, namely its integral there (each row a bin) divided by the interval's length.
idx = 12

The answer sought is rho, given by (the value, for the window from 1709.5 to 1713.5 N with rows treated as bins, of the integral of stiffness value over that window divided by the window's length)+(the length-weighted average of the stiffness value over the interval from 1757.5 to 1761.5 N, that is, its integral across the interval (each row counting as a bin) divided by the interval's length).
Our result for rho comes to 19.0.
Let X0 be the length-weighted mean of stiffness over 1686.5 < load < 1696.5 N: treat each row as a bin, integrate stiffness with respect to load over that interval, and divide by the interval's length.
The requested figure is 4.6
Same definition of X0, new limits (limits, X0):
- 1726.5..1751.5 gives 9.9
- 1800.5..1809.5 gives 12.0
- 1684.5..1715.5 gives 6.7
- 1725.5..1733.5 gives 9.3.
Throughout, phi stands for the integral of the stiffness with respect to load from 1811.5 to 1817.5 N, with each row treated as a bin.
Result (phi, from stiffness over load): 72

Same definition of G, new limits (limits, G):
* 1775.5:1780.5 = 94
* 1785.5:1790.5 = 105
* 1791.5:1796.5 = 115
